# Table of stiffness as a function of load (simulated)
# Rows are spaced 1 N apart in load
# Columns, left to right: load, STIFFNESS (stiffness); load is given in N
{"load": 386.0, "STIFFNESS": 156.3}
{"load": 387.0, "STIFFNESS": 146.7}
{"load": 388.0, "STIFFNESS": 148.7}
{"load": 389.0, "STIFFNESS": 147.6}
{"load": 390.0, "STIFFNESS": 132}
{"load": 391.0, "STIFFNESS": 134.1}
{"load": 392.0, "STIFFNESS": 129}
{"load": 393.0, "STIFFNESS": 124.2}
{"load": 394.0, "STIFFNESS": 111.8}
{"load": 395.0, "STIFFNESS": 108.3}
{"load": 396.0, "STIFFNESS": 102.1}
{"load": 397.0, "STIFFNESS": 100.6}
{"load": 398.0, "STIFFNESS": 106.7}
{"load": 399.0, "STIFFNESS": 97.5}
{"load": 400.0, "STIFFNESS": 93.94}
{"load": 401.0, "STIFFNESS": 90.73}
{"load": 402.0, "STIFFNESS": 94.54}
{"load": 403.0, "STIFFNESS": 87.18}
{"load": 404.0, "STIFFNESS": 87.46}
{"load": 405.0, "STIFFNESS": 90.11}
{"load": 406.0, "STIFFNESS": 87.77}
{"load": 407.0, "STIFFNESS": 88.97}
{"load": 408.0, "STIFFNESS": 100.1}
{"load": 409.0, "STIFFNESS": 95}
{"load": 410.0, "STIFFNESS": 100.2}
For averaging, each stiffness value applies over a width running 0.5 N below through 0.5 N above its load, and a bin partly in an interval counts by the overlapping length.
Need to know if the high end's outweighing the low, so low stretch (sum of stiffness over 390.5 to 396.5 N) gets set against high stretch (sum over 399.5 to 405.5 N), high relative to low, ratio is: 0.77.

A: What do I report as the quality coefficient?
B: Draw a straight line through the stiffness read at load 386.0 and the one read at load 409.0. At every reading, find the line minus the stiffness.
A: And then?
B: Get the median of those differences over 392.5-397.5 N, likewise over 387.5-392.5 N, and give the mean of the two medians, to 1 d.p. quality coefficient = 16.4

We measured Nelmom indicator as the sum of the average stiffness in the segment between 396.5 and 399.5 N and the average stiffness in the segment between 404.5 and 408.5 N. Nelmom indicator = 193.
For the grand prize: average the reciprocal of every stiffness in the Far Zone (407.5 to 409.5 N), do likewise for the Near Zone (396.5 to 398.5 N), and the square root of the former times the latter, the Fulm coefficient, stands 0.0100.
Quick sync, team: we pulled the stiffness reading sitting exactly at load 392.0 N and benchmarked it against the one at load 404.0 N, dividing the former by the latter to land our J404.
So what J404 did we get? 1.47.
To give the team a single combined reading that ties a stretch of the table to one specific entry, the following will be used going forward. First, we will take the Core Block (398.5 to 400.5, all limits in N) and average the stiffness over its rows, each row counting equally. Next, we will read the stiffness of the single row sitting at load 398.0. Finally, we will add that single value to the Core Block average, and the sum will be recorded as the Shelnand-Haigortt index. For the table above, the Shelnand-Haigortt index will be 202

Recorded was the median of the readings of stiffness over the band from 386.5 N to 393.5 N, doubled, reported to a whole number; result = 268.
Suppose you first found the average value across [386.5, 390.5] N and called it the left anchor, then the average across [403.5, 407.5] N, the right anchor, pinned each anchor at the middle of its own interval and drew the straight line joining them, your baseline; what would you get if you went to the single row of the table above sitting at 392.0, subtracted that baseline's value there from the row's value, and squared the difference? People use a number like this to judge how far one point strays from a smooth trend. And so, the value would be 11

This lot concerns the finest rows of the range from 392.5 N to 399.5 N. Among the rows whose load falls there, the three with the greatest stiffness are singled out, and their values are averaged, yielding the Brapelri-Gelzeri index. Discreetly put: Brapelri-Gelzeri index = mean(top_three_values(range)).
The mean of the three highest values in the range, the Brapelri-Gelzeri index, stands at 115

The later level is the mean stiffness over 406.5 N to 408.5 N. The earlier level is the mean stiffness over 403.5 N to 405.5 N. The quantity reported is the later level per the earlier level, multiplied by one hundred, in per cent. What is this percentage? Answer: 106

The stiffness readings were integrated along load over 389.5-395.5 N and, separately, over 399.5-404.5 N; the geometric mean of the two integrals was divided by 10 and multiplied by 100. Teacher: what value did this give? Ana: 5793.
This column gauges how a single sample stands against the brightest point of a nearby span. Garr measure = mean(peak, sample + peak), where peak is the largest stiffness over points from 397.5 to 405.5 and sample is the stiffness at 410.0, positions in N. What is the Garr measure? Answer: 157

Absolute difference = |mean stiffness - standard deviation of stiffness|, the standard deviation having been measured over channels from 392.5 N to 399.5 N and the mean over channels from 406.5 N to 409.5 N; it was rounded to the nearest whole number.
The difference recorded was 86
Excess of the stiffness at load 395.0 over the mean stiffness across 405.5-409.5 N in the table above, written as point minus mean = 15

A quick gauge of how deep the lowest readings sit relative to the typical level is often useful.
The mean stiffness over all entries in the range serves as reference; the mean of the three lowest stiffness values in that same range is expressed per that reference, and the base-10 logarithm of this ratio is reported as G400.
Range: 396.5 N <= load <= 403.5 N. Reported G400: -0.025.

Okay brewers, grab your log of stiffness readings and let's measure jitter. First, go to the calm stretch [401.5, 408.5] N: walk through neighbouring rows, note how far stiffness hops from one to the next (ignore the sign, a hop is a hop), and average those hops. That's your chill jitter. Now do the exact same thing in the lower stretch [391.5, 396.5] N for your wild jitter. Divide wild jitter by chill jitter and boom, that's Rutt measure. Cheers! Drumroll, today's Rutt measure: 1.6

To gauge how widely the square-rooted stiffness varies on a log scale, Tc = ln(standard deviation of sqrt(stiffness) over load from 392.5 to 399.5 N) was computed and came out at -0.9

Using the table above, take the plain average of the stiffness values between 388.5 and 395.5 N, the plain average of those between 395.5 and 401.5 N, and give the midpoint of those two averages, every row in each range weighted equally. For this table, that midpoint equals 113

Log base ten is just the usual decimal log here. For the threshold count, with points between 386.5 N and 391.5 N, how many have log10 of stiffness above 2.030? 5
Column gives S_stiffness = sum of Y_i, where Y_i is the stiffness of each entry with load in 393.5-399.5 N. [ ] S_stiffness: 627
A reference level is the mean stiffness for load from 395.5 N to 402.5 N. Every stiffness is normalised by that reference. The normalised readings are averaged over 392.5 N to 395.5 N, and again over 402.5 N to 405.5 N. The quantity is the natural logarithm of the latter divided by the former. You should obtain -0.26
